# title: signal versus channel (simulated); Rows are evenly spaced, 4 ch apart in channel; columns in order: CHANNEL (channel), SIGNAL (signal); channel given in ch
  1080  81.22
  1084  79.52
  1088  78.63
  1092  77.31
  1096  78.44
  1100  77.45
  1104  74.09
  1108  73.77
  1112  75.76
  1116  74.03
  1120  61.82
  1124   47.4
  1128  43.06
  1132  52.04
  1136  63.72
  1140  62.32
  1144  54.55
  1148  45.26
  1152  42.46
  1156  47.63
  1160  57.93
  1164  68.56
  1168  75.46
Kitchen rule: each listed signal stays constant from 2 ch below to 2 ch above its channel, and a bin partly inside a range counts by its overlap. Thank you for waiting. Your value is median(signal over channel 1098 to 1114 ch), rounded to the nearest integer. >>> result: 75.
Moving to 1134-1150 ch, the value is 58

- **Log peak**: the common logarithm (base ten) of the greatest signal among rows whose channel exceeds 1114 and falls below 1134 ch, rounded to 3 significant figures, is 1.87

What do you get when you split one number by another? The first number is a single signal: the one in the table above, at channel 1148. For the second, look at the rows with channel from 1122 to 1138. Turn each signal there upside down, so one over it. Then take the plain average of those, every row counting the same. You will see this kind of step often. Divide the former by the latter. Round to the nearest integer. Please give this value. 2285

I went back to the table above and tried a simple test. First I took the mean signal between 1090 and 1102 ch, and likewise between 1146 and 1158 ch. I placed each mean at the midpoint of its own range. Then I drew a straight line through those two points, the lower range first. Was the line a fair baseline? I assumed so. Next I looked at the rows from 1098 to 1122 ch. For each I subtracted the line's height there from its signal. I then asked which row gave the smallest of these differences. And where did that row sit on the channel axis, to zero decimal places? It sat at 1120 ch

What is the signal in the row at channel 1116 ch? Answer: 74.03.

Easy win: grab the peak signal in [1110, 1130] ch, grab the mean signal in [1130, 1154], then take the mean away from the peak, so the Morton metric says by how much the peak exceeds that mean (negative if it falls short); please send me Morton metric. 22.4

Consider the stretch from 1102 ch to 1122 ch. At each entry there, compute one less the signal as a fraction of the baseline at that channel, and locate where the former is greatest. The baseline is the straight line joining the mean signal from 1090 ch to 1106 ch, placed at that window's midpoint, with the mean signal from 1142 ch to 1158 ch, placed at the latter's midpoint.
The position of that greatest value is 1120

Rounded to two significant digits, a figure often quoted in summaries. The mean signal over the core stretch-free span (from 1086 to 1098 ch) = 78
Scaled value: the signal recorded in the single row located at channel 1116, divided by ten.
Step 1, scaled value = 7.40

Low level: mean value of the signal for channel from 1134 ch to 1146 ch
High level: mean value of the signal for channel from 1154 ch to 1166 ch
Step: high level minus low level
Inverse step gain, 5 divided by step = -2.3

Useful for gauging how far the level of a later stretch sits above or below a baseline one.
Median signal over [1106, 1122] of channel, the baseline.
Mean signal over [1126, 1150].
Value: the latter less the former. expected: -20.4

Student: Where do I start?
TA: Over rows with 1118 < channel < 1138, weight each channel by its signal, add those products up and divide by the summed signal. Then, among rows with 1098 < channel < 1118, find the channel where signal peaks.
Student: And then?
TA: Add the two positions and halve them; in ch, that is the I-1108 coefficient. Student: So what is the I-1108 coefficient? 1114.1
